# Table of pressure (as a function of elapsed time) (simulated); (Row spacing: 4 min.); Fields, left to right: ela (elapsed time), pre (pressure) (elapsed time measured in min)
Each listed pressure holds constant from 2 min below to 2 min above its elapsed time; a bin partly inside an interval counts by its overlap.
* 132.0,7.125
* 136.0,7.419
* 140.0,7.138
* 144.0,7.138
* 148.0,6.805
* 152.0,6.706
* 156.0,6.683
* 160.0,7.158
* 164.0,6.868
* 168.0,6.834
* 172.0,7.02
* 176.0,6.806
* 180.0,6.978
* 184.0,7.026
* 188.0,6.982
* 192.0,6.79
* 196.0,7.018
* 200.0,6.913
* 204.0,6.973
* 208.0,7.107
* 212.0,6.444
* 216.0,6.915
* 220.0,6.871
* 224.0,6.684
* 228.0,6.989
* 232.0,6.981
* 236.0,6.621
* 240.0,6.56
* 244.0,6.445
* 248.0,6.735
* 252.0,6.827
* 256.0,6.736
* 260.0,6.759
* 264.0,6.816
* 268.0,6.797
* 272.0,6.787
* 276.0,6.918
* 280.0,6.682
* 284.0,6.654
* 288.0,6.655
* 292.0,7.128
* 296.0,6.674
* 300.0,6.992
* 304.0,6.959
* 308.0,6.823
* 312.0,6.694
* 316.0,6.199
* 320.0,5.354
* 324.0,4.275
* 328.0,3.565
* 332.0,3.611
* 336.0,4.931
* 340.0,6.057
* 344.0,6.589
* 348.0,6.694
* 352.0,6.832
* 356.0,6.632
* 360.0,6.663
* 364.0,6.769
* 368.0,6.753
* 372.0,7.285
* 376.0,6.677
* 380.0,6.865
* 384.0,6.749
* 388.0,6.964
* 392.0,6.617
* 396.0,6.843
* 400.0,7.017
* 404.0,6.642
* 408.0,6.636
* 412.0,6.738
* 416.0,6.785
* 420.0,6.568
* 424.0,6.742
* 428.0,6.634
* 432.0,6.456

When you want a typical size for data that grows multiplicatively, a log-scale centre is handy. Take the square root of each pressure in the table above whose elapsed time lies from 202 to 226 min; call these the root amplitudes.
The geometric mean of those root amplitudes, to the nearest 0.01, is 2.61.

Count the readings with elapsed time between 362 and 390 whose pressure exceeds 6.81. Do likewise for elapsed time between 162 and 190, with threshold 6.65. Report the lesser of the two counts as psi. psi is 3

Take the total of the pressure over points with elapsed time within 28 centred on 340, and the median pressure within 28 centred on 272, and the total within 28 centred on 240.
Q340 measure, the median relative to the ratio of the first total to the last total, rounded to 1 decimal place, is 8.4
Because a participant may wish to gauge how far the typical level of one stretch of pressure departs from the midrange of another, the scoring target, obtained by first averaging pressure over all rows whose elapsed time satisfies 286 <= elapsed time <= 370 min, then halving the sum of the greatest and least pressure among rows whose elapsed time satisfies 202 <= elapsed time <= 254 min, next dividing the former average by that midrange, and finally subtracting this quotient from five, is 4.09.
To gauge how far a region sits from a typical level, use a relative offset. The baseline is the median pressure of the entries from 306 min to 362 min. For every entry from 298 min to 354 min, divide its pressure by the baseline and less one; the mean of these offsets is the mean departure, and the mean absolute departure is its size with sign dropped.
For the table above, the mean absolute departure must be 0.089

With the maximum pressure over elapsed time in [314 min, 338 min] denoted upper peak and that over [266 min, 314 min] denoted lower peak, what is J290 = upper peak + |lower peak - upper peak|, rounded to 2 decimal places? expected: 7.13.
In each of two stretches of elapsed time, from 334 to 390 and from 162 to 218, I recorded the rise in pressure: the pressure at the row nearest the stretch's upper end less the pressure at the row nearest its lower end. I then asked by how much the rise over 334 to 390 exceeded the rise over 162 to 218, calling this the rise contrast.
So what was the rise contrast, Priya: 2.0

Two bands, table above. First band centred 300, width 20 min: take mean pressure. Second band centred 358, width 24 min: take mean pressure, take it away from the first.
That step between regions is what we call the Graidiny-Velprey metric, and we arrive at 0.19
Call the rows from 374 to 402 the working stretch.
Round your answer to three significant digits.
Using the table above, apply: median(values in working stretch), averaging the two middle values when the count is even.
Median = 6.84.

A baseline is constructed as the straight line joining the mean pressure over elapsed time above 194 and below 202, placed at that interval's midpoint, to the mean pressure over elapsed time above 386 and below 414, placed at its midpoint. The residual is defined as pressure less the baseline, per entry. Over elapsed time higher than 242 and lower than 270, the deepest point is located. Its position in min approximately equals 244.0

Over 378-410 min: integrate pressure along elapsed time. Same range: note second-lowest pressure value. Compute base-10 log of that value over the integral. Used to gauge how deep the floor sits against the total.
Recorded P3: -1.52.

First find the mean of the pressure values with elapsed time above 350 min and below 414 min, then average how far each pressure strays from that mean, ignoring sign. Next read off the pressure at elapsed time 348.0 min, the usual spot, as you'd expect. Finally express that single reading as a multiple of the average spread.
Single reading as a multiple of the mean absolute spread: 51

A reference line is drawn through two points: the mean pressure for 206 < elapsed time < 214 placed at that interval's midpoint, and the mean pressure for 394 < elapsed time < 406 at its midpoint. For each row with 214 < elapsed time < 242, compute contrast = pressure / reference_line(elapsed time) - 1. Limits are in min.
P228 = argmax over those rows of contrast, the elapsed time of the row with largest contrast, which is 228.0 min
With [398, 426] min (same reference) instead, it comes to 400.0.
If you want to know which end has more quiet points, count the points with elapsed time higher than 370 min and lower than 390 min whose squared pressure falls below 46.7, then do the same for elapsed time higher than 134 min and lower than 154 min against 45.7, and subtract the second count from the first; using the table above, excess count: 1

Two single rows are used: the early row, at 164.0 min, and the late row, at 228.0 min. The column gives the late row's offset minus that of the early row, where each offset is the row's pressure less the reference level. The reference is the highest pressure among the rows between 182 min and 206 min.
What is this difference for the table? 0.1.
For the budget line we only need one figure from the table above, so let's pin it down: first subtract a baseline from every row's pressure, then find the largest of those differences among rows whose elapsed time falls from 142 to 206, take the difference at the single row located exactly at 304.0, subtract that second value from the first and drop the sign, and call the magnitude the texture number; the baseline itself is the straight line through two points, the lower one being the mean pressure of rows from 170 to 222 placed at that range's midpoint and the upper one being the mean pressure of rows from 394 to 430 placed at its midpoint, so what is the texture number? 0.1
